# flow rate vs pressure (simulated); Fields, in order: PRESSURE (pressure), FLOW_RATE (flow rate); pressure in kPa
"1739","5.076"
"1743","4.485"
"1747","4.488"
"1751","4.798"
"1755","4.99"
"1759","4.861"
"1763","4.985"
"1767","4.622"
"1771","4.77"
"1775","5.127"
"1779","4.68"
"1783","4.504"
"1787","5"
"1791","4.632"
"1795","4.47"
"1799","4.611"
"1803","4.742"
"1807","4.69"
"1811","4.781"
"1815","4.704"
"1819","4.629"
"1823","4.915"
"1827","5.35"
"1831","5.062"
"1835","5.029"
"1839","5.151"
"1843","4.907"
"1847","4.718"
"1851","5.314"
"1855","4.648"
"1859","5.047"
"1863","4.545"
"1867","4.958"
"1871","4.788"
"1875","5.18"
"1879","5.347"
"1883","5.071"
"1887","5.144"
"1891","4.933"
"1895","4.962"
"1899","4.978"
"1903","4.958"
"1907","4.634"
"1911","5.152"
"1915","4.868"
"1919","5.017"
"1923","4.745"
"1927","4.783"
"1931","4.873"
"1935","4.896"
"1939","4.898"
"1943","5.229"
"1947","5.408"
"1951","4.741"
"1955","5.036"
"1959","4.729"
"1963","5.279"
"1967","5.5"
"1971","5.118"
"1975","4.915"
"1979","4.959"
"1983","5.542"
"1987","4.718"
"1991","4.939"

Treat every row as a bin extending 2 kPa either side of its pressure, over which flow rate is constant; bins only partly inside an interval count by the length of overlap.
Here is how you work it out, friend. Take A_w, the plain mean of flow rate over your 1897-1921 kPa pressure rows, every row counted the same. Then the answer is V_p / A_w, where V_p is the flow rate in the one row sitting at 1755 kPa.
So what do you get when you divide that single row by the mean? 1.01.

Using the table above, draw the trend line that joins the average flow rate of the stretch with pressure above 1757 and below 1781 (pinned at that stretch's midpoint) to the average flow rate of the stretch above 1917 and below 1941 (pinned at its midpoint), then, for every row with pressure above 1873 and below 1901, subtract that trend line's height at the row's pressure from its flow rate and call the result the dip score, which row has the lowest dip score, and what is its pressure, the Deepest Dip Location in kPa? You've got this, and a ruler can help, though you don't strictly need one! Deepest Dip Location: 1891 kPa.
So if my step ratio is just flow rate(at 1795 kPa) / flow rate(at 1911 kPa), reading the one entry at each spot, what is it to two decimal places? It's 0.87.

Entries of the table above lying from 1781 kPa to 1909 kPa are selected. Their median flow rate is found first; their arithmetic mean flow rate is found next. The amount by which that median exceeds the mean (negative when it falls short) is 0.04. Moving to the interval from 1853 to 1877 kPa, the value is 0.01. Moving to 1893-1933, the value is 0.02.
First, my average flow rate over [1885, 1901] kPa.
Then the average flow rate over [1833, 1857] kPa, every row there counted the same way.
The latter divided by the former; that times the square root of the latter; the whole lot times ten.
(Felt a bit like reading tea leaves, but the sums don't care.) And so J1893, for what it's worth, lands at 22.1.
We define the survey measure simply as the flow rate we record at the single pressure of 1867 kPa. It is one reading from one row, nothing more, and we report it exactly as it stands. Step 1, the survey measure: 4.958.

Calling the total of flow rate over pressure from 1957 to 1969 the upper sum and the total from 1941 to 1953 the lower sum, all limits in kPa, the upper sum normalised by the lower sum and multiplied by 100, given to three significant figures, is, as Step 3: 101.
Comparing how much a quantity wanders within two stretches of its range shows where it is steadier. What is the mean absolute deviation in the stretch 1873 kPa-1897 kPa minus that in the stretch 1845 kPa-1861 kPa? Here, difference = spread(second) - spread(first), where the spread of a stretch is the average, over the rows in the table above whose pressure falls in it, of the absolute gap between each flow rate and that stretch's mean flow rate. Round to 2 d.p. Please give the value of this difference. -0.13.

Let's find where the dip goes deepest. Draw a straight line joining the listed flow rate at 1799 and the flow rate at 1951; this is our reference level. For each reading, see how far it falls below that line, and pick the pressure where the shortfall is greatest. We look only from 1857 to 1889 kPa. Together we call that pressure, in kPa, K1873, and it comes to 1863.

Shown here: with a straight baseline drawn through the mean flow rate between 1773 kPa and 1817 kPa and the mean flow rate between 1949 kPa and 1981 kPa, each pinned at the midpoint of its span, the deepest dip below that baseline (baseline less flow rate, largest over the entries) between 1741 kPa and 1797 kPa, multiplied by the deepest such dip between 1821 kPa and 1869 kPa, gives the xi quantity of 0.0761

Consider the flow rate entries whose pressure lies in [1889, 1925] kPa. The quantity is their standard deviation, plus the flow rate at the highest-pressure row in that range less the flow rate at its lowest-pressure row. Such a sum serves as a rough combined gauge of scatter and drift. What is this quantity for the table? -0.04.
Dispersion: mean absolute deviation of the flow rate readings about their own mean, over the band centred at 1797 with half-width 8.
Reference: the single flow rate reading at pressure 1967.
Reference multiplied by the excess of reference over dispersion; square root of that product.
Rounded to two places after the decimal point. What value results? 5.46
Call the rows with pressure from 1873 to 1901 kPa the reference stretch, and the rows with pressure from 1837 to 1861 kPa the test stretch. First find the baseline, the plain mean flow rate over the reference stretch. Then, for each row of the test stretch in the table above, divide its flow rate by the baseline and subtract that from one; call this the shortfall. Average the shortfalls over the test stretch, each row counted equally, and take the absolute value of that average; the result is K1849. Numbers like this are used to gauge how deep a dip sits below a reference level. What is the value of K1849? 0.0243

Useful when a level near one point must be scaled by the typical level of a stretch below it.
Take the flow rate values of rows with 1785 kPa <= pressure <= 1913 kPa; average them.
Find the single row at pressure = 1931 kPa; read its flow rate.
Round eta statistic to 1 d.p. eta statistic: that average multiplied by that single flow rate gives 23.9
